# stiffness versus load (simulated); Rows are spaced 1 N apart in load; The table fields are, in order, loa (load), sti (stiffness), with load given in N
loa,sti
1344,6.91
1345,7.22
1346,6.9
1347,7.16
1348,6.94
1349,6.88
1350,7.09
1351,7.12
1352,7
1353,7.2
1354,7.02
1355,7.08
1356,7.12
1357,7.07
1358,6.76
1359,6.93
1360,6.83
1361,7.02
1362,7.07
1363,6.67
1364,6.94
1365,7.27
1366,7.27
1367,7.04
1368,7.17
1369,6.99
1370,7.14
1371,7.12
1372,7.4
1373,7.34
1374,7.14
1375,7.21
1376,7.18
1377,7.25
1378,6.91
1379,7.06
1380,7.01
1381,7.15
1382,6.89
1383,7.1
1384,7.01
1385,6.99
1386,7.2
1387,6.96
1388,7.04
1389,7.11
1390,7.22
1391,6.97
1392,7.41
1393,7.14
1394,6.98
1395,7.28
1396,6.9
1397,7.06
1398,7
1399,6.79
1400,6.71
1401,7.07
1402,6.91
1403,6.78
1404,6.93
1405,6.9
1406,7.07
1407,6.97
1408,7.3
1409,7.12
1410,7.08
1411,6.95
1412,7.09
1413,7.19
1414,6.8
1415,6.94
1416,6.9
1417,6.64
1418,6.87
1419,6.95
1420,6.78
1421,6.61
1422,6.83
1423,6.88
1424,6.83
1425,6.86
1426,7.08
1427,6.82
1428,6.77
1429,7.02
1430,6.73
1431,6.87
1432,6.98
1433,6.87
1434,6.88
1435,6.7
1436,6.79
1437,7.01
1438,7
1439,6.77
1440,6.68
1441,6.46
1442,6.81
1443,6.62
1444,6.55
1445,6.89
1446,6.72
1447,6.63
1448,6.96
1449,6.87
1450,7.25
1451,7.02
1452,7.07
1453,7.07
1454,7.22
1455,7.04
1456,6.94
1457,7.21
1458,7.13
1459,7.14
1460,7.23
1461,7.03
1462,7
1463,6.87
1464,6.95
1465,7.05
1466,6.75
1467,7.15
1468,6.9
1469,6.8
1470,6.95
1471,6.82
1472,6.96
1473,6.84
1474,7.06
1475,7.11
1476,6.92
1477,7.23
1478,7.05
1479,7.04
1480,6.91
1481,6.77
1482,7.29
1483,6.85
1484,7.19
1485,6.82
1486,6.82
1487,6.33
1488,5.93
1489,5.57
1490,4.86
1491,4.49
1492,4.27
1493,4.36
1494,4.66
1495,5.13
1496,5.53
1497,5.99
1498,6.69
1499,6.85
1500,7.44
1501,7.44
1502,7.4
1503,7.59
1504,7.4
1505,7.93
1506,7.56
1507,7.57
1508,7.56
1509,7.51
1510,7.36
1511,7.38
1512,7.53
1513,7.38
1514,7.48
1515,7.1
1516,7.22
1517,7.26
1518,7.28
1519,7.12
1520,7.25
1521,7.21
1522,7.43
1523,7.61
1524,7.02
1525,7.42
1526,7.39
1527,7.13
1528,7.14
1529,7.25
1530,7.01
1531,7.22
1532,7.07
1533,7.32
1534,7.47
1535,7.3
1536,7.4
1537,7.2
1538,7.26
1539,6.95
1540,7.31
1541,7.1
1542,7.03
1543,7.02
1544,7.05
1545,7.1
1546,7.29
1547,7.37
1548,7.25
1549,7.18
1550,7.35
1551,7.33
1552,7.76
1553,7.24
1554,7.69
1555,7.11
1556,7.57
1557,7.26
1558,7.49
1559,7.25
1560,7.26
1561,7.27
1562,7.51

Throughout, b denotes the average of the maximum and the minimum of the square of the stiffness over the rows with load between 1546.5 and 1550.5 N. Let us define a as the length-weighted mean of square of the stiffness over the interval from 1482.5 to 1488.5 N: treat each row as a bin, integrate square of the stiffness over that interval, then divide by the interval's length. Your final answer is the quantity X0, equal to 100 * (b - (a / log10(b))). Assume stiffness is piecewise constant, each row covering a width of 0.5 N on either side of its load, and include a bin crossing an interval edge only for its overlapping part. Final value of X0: 2713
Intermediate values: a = 44.5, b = 52.9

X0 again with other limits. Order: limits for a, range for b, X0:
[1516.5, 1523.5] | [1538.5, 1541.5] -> 1955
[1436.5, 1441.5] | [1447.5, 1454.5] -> 2275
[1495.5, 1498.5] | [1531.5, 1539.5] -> 3045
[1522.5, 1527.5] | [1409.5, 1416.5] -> 1729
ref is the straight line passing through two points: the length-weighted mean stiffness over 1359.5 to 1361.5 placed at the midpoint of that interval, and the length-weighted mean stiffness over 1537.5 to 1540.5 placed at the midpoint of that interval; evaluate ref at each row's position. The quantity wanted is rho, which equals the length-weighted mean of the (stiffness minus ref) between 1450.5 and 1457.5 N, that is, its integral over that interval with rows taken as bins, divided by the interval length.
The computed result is 0.0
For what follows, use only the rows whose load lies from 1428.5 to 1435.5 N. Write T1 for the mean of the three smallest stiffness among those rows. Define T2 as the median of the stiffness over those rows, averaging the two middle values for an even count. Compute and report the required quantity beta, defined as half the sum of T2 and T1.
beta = 6.82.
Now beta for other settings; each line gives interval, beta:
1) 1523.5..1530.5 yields 7.10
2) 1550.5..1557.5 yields 7.27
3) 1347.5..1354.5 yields 6.98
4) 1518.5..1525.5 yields 7.18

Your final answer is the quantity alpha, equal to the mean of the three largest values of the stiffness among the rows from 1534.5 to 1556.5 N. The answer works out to 7.7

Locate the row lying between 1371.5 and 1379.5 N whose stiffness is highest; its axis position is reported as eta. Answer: 1372 N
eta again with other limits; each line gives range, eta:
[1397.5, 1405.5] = 1401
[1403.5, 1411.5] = 1408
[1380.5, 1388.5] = 1386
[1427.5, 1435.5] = 1429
